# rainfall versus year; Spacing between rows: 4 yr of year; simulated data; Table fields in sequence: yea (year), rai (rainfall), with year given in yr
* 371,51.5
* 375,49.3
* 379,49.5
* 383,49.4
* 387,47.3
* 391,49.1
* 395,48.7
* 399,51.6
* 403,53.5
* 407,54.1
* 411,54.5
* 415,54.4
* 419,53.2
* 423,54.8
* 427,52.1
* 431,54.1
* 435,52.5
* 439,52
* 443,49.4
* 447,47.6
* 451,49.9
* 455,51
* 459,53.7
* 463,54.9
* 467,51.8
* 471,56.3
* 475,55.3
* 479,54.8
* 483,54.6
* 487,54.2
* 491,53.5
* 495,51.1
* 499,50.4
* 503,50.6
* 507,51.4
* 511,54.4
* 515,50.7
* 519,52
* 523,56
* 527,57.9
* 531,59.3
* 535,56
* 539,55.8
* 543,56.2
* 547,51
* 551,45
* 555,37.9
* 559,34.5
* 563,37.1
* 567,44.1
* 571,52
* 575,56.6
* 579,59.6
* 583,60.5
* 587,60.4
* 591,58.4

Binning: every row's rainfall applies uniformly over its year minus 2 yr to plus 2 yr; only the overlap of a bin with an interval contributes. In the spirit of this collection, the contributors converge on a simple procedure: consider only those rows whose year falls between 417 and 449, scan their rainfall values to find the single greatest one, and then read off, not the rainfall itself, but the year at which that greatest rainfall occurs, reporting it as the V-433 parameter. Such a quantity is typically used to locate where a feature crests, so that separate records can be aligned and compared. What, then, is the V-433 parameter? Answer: 423 yr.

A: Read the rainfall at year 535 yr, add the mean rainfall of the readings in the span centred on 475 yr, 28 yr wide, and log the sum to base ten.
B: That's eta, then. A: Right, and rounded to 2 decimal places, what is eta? 2.04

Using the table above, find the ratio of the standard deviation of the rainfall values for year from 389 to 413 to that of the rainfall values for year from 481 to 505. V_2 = 1.3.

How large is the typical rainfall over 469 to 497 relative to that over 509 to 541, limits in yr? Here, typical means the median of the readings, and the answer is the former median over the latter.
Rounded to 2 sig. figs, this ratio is 0.98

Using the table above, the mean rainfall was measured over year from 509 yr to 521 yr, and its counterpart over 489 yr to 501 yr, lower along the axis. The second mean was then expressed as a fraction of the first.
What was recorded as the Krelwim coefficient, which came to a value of 0.99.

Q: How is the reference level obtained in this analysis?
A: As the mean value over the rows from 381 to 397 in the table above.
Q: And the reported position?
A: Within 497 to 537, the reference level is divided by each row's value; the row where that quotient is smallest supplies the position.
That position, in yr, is 531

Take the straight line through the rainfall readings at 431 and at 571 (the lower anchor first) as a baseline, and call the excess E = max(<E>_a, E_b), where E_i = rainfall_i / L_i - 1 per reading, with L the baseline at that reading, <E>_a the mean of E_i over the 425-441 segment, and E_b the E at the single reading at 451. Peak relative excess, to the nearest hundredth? -0.03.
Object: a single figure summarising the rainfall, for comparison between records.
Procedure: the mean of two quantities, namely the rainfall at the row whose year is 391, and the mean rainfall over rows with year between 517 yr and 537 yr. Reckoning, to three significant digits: 52.7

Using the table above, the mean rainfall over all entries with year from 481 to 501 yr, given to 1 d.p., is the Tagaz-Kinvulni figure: 52.8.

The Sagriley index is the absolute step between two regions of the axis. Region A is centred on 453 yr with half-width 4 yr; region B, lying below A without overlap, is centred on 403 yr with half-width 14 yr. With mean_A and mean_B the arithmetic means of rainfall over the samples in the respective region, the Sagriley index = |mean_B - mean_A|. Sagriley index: 1.8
